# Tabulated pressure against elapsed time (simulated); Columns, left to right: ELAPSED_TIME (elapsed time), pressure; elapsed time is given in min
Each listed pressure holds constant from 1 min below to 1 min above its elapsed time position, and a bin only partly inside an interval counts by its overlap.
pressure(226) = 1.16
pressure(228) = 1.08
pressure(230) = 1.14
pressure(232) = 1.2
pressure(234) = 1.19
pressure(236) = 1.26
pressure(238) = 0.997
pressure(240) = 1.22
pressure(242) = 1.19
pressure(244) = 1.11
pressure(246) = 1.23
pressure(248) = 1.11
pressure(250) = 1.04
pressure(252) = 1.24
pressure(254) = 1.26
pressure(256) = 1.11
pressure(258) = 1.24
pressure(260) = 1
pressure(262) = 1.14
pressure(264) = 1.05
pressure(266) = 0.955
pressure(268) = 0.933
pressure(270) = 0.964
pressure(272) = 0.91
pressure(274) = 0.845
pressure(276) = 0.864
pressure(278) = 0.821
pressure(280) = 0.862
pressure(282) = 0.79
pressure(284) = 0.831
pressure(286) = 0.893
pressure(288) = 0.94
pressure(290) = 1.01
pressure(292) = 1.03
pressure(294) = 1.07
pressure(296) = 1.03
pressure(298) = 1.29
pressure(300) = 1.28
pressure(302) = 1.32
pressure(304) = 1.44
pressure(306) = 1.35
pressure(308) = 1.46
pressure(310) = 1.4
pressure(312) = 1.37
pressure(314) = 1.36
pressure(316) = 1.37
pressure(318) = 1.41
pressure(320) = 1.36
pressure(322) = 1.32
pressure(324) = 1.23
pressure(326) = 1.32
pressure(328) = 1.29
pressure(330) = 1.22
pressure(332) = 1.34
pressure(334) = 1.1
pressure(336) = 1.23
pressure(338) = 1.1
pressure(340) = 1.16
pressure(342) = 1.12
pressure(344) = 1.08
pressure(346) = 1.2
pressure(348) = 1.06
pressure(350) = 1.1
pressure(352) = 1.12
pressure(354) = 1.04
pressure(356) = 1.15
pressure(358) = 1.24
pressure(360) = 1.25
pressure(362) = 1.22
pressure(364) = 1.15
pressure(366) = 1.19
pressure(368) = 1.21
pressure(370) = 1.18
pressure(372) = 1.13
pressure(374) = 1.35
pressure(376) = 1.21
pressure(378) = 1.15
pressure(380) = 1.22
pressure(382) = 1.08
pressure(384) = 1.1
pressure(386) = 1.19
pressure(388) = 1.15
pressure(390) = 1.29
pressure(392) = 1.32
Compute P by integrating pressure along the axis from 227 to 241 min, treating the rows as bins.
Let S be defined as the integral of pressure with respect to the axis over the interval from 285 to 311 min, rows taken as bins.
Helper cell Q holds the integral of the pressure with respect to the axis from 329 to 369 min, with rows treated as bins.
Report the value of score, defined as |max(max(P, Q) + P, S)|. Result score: 63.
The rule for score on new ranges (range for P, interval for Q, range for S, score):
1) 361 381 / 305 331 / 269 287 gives 59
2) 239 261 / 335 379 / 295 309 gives 77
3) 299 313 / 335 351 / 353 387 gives 40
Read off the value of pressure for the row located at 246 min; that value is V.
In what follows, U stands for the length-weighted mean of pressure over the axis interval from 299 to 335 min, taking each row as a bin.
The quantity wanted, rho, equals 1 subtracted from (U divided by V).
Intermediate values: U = 1.33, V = 1.23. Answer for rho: 0.08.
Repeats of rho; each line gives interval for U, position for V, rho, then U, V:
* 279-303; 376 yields -0.15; 1.03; 1.21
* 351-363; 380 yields -0.04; 1.17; 1.22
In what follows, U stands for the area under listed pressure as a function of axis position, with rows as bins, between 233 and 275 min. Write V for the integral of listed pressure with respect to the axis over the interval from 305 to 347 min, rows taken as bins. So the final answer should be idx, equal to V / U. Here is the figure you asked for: 1.17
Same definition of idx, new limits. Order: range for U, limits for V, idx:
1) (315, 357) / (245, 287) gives 0.83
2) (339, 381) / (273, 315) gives 0.95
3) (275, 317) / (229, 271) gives 0.99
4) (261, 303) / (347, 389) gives 1.18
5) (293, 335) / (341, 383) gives 0.89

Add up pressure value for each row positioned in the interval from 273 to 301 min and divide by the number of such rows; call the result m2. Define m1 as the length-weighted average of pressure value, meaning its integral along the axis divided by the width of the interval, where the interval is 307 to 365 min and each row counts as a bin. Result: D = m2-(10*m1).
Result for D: -11.4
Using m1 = 1.23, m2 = 0.97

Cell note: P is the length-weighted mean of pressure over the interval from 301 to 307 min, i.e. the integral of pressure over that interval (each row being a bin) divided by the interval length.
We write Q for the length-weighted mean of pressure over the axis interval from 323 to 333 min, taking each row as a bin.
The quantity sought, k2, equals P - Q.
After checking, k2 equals 0.09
